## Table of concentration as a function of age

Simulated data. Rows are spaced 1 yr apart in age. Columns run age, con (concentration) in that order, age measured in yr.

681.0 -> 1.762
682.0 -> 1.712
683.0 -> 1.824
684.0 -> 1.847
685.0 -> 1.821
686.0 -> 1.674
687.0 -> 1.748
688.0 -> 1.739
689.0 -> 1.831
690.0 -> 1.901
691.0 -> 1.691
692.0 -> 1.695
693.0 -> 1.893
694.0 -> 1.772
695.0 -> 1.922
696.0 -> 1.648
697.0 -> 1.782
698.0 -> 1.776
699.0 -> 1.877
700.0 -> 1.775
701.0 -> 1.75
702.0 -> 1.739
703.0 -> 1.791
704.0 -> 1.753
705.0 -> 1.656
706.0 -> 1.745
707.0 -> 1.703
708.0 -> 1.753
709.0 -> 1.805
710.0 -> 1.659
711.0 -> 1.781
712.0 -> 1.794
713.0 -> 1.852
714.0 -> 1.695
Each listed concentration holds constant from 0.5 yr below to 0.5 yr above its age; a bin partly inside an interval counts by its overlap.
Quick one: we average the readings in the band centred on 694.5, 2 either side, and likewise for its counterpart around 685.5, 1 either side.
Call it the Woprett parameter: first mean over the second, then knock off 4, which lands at -2.96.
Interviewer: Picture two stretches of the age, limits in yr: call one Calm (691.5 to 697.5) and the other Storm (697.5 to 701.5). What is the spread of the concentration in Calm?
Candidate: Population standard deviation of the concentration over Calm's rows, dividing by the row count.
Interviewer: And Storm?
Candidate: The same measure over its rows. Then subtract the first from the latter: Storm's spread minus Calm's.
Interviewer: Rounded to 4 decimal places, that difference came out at -0.0491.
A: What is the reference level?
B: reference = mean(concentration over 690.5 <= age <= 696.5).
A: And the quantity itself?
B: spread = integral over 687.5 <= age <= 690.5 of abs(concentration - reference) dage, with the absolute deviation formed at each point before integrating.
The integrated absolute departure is 0.22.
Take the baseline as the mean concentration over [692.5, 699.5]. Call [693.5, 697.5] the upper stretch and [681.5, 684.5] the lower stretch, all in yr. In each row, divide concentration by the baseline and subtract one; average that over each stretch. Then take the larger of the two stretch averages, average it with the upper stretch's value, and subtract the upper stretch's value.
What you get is 0.0037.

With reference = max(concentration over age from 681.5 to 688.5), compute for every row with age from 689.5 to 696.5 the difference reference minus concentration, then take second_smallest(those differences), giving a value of -0.054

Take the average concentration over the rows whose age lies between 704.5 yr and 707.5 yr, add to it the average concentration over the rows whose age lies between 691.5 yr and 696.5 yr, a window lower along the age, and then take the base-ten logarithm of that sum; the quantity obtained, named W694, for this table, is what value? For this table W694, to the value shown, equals 0.542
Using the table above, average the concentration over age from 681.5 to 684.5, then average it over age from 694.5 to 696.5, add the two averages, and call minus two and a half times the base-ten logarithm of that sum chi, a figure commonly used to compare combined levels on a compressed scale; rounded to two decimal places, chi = -1.38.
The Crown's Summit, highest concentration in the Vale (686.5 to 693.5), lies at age 690.0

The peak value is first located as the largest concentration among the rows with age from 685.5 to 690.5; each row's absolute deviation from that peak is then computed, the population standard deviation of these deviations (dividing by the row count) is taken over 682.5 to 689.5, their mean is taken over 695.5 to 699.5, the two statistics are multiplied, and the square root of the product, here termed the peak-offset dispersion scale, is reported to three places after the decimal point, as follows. 0.088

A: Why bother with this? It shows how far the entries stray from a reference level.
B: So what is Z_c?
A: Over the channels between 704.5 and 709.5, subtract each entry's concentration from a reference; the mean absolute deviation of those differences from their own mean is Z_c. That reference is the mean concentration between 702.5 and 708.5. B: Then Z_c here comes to 0.042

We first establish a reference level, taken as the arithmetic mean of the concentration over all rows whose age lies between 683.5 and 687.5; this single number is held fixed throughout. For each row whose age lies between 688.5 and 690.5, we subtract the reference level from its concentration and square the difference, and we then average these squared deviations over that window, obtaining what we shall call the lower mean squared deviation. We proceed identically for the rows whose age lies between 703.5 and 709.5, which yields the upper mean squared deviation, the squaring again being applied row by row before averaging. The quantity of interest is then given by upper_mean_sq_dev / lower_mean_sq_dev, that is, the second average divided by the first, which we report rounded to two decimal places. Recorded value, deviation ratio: 0.35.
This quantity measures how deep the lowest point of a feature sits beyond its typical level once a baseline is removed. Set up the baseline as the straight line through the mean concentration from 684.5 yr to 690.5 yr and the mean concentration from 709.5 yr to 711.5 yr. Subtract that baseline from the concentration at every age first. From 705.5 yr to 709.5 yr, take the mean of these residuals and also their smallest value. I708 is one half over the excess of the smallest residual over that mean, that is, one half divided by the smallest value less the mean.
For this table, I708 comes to -10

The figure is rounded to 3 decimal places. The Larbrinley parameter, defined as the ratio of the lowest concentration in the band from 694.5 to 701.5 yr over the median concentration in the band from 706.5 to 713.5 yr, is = 0.925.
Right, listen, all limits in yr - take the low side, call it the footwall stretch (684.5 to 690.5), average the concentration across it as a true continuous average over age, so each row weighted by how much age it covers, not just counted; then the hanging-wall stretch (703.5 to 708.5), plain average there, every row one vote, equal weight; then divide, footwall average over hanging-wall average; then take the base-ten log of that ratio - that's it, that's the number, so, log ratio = 0.016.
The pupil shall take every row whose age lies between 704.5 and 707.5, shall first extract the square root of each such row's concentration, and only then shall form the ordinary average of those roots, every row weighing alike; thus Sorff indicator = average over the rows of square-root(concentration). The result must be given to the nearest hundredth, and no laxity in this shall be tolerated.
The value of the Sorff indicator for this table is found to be 1.30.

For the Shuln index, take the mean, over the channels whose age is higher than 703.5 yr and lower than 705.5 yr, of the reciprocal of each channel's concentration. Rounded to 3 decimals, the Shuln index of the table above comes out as 0.587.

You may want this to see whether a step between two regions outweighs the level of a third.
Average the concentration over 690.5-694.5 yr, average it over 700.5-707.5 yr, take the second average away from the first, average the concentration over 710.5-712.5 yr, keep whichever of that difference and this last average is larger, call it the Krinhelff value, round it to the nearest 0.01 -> 1.79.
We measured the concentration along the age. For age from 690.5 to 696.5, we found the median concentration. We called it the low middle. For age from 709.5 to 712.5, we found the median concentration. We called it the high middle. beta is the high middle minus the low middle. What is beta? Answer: 0.05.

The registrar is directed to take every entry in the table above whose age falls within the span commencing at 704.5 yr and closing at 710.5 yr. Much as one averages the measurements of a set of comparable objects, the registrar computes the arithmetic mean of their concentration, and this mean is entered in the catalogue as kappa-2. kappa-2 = 1.720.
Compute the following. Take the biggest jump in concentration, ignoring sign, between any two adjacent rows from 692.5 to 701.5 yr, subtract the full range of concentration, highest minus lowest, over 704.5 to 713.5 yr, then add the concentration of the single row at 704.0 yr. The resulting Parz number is 1.83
